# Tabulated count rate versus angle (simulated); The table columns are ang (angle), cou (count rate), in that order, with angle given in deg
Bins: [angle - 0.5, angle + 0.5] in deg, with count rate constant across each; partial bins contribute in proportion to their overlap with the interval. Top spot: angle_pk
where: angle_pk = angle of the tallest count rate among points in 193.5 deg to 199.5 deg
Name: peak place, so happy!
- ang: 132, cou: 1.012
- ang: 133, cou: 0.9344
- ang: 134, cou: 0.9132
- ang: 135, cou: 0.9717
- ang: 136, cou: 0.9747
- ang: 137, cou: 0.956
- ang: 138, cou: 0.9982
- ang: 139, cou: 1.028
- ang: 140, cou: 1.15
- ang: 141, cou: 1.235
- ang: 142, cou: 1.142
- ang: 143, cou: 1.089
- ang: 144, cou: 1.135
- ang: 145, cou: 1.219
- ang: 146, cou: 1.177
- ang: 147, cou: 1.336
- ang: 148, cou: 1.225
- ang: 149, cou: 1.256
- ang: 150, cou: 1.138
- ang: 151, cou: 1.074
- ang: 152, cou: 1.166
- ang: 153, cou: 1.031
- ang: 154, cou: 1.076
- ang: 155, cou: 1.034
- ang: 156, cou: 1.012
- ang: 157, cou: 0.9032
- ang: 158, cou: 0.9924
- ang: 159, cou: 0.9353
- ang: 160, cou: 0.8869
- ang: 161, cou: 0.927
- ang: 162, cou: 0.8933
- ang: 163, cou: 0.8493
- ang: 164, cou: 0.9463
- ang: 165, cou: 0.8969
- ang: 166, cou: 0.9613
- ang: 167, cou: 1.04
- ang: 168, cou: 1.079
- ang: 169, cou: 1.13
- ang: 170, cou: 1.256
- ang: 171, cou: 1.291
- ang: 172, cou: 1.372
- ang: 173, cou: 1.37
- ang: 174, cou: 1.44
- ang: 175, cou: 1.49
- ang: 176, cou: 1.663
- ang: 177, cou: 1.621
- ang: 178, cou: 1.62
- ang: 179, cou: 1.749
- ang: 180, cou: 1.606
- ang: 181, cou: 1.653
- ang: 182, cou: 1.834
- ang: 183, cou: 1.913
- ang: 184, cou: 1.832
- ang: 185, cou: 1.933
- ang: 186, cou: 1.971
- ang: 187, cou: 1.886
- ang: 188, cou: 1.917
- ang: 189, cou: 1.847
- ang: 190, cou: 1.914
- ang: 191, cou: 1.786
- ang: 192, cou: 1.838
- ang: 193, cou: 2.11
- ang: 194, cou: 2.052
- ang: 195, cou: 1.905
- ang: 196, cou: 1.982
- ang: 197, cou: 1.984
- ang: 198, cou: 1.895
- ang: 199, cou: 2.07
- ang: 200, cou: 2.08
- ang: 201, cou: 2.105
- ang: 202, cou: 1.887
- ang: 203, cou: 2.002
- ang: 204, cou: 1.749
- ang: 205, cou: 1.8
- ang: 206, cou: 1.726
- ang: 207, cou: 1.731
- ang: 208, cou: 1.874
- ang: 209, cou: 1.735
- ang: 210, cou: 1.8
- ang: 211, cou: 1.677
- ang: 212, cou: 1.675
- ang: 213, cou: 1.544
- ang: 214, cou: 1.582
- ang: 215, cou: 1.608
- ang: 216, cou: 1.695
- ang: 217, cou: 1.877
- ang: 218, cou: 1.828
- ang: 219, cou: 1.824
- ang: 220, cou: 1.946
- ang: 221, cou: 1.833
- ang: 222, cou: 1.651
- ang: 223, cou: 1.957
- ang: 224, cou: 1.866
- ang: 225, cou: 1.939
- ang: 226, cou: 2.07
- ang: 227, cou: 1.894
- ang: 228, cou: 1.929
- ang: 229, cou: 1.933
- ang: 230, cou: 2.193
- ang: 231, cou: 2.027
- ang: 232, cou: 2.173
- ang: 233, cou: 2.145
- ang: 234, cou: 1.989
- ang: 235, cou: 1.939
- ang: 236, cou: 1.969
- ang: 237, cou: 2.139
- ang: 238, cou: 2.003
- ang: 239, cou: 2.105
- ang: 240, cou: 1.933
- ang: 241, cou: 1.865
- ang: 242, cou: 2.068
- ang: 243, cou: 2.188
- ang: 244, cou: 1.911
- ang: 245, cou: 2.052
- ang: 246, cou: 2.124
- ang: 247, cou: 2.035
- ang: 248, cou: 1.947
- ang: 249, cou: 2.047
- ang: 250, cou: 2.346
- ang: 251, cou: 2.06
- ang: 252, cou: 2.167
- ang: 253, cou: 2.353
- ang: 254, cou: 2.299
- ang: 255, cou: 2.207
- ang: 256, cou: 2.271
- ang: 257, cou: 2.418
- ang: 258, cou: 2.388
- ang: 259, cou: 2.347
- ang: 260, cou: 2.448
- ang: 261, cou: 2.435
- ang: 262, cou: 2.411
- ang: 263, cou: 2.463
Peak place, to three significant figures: 199 deg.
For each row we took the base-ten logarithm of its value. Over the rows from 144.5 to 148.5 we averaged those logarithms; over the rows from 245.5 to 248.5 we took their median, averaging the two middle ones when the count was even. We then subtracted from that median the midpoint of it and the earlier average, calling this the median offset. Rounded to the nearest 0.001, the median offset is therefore 0.108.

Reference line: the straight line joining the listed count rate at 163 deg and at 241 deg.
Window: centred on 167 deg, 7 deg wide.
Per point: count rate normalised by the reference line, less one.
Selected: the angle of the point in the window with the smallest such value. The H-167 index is 165 deg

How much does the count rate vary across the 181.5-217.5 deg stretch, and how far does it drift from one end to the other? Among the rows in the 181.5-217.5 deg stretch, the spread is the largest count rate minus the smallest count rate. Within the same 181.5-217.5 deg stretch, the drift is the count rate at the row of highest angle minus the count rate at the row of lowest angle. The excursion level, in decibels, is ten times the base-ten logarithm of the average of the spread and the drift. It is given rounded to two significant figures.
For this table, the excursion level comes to -5.2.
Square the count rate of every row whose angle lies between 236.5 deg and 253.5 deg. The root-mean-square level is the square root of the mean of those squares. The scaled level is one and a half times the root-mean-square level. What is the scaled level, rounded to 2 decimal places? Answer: 3.12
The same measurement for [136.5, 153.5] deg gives 1.71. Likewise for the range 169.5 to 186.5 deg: 2.46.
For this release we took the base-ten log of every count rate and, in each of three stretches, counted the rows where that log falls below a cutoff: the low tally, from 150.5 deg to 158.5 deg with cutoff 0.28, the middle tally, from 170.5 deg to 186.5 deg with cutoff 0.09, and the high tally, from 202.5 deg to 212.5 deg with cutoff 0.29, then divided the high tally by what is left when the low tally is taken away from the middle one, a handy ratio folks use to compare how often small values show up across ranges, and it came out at -1.1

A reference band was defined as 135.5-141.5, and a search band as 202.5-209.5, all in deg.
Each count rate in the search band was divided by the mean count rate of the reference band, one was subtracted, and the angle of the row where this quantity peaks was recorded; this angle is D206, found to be 203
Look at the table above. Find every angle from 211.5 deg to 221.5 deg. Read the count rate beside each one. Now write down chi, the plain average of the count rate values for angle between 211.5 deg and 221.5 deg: 1.7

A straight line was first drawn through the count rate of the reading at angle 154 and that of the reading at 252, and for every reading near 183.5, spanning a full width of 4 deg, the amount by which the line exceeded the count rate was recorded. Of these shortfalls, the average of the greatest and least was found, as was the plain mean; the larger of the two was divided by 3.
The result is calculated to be -0.16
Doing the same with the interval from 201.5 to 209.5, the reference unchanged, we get -0.05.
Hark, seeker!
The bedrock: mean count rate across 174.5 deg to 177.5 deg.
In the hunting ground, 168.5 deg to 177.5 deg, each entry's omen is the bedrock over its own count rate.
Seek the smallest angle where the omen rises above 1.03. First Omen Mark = 169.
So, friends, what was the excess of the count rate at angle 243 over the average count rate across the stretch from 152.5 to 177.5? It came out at 1.06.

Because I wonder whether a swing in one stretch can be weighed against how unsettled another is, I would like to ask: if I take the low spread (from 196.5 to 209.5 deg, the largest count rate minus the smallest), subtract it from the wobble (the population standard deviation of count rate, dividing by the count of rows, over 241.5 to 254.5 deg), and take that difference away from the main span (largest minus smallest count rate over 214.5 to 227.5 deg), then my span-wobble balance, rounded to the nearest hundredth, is 0.70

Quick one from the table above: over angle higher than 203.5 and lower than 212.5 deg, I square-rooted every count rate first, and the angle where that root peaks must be 208 deg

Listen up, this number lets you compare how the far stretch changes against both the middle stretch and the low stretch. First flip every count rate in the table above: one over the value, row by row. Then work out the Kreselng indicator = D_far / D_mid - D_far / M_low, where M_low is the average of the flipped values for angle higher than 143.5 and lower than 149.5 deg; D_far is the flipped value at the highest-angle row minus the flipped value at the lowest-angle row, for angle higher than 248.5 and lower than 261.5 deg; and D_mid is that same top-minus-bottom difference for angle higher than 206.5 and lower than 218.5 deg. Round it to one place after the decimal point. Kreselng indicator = 2.6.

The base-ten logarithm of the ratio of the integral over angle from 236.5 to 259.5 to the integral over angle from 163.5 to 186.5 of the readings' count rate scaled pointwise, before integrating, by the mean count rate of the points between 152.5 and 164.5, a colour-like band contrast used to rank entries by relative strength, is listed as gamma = 0.17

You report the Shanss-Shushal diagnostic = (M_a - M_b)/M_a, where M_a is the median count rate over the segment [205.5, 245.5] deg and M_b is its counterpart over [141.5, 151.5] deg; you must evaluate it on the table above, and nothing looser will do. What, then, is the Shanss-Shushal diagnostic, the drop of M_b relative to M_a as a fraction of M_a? 0.40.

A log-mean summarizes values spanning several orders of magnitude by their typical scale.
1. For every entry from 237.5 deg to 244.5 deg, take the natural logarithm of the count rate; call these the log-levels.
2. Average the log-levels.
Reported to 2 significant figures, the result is 0.70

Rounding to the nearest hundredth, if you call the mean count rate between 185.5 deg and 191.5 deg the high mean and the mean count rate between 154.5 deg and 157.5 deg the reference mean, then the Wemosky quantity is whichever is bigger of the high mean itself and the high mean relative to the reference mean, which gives 1.92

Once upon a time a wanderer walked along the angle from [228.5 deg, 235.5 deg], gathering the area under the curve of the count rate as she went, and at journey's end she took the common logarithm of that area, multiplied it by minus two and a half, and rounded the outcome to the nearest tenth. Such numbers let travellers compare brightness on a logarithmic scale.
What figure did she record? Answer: -2.9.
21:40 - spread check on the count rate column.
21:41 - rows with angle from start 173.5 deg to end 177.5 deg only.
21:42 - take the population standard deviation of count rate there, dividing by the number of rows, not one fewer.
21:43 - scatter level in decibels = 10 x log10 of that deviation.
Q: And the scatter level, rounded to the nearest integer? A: -10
